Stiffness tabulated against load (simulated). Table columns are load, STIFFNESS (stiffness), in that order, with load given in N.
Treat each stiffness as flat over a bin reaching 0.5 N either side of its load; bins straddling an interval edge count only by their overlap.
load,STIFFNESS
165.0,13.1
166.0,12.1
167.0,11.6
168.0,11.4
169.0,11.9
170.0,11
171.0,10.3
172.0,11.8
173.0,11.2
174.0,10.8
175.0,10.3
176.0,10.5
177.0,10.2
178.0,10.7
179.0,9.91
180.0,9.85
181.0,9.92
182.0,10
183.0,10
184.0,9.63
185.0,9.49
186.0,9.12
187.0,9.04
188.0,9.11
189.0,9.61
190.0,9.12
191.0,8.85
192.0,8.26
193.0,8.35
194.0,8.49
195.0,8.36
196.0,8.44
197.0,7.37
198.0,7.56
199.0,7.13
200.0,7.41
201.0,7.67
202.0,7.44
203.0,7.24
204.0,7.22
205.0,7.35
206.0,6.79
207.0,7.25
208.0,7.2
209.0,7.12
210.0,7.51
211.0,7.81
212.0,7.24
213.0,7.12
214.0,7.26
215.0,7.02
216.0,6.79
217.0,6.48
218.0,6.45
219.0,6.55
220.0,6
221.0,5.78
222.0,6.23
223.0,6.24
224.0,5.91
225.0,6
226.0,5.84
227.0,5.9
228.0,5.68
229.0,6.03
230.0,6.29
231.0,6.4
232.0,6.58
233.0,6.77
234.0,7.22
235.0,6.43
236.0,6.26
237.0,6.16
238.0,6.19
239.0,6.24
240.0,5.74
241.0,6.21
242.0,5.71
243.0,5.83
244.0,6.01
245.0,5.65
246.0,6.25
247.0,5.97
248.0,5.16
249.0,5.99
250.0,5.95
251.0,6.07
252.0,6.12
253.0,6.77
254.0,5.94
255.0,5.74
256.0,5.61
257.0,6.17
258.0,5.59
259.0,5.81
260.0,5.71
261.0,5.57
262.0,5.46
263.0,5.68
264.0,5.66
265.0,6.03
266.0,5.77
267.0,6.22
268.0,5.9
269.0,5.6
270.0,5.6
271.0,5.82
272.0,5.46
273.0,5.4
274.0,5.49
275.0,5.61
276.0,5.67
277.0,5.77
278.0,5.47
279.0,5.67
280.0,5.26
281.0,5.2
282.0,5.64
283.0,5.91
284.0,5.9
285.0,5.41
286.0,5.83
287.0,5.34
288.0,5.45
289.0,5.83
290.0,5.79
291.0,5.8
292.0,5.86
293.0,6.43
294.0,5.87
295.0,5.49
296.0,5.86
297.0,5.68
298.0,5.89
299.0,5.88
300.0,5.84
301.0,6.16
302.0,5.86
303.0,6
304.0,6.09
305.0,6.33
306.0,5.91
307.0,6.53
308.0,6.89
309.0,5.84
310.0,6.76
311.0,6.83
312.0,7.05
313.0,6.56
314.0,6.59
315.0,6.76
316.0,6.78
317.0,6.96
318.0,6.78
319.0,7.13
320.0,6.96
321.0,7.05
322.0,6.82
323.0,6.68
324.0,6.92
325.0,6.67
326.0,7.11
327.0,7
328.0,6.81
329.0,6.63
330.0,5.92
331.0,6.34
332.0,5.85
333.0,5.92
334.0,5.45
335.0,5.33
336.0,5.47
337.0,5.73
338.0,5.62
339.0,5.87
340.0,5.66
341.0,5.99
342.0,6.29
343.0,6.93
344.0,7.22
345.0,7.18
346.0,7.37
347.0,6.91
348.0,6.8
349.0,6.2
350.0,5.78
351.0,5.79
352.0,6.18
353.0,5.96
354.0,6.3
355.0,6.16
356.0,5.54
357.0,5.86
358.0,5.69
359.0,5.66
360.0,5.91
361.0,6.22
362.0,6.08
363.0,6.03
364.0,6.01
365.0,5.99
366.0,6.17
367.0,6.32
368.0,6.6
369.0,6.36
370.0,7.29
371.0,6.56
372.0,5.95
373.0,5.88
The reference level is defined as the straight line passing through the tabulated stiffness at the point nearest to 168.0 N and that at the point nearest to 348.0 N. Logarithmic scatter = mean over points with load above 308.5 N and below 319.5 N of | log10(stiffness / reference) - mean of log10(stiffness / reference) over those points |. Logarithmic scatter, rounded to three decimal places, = 0.017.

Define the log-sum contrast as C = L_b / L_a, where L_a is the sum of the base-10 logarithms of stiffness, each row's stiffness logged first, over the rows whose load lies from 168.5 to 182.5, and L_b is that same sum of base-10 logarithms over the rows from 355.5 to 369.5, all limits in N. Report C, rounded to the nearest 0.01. 0.76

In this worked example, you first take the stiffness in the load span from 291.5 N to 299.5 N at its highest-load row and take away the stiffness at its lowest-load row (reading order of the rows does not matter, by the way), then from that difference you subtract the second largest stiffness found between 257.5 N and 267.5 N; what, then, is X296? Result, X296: -6.0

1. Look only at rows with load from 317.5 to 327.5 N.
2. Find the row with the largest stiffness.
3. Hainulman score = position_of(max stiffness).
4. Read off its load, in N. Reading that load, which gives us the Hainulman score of 319.0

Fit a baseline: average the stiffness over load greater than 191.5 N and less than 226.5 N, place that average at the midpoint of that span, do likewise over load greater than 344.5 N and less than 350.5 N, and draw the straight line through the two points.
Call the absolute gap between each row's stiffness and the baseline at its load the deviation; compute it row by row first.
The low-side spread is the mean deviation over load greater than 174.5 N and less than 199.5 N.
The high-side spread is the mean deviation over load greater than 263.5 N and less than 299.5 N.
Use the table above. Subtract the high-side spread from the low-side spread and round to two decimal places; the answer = 0.81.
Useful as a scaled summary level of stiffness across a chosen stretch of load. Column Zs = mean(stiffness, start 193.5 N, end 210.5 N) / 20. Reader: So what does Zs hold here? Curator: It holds 0.375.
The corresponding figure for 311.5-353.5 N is 0.323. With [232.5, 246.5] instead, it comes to 0.310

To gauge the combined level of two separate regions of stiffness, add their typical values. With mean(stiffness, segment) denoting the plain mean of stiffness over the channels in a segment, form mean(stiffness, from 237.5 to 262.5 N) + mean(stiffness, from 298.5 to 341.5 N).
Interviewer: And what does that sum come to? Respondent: 12.3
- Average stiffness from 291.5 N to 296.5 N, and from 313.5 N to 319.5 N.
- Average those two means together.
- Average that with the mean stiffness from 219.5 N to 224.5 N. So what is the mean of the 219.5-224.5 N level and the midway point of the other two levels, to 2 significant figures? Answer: 6.2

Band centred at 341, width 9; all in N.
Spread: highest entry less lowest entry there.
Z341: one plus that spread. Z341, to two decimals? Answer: 2.60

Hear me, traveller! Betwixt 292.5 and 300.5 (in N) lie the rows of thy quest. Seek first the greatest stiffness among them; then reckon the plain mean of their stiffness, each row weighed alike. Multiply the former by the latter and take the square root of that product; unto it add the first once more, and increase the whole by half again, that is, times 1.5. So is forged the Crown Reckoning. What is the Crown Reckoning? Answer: 18.9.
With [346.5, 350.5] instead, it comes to 20.4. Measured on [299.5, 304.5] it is 18.4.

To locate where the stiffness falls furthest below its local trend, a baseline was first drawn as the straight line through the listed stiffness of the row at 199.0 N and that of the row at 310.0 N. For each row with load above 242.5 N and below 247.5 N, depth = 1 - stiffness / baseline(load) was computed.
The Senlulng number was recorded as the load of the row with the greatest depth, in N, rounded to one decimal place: 245.0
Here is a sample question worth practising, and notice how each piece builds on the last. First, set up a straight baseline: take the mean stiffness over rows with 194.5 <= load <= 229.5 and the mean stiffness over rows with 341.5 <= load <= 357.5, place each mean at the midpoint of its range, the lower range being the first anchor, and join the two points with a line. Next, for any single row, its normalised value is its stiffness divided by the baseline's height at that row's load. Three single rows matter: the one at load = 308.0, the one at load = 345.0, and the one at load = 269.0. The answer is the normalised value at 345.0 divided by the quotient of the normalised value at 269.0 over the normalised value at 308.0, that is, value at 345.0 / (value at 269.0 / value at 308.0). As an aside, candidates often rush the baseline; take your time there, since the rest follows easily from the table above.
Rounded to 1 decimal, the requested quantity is 1.4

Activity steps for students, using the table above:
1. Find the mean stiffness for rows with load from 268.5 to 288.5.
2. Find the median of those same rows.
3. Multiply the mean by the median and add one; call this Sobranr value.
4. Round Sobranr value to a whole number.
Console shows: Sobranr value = 32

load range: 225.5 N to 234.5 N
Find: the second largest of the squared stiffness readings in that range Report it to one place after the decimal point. 45.8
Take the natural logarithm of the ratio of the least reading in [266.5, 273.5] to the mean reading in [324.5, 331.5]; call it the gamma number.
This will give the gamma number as -0.21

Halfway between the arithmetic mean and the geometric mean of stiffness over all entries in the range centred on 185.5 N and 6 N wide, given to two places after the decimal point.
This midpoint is 9.40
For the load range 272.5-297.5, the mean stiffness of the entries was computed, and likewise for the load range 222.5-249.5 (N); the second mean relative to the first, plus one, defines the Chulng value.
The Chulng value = 2.08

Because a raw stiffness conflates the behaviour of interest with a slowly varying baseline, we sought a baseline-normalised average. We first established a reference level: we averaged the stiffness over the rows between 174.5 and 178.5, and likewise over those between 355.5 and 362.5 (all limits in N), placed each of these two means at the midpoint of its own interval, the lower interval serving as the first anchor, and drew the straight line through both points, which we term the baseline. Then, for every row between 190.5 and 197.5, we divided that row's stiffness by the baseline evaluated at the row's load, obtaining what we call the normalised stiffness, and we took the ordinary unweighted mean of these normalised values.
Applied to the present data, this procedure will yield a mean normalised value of 0.83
